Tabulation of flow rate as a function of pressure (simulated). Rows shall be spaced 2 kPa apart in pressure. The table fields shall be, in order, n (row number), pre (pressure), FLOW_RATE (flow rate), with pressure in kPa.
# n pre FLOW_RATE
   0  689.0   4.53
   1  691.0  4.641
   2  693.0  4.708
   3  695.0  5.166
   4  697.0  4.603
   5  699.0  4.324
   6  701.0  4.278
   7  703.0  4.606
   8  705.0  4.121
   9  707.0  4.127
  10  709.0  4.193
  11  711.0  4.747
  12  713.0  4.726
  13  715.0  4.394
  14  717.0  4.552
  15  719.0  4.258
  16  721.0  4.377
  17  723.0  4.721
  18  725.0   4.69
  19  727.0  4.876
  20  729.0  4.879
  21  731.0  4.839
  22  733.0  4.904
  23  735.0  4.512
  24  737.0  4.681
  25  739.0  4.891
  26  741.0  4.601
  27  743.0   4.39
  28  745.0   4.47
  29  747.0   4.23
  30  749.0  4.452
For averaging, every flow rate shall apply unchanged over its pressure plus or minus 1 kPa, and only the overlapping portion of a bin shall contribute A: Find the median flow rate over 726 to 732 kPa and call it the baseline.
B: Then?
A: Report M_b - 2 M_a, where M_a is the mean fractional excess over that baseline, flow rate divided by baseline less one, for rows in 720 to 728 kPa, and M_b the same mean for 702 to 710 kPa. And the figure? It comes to -0.04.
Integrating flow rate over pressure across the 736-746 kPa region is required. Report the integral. 46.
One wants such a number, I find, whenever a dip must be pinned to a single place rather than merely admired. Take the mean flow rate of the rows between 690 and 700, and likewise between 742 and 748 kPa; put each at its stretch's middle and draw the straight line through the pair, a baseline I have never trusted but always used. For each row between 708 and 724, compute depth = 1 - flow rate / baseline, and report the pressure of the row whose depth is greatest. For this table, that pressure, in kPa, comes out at 709.0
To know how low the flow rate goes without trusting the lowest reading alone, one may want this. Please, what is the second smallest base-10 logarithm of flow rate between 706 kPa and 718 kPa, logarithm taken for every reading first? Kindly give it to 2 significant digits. 0.62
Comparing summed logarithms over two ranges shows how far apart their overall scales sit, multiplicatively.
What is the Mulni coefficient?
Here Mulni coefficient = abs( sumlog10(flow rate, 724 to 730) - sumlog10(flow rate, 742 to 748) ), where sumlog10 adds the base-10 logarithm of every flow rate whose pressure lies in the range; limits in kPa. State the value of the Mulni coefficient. 0.13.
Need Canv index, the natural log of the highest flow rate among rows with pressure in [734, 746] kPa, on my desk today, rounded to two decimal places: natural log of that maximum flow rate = 1.59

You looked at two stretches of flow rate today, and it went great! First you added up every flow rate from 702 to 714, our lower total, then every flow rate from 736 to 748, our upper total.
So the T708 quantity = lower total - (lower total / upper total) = 25.5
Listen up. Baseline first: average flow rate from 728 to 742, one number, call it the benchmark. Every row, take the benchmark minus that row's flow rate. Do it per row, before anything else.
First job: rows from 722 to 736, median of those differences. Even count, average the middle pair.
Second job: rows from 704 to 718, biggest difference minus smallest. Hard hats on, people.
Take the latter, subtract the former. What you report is 0.7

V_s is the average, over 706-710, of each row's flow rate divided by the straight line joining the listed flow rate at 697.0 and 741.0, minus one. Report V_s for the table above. -0.096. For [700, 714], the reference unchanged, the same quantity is -0.044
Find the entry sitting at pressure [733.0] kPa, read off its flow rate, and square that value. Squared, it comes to 24.0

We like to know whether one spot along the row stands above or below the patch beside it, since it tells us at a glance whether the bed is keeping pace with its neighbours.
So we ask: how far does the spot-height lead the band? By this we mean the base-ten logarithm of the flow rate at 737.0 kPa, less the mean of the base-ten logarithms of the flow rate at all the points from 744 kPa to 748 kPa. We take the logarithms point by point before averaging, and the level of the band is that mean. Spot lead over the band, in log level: 0.03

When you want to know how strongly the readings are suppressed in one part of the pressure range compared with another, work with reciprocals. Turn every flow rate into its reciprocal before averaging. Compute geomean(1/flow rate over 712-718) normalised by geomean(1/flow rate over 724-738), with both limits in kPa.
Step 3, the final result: 1.05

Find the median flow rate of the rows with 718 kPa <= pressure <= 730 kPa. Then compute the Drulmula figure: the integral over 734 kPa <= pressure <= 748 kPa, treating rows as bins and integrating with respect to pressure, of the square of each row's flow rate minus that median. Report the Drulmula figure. 0.93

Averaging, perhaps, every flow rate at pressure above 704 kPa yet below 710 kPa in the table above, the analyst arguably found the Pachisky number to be 4.15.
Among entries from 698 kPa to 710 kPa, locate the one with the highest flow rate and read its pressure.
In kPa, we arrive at 703.0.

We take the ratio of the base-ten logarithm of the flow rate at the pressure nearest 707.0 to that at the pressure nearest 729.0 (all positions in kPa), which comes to 0.89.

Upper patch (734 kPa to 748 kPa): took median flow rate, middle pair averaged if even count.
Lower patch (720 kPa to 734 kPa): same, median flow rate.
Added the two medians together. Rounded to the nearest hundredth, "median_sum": 9.35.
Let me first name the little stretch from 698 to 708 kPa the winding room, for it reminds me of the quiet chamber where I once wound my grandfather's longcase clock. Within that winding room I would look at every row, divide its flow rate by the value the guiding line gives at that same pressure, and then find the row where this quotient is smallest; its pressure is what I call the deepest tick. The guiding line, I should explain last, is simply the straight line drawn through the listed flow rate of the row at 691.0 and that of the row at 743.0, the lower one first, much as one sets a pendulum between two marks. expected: 705.0 kPa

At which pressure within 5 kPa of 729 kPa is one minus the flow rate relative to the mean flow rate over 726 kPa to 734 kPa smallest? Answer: 733.0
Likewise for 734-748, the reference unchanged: 739.0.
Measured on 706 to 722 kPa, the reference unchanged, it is 711.0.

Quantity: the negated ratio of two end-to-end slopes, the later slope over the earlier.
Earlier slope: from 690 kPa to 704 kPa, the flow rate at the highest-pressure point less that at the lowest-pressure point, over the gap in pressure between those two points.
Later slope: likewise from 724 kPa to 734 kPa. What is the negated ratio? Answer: 9.2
